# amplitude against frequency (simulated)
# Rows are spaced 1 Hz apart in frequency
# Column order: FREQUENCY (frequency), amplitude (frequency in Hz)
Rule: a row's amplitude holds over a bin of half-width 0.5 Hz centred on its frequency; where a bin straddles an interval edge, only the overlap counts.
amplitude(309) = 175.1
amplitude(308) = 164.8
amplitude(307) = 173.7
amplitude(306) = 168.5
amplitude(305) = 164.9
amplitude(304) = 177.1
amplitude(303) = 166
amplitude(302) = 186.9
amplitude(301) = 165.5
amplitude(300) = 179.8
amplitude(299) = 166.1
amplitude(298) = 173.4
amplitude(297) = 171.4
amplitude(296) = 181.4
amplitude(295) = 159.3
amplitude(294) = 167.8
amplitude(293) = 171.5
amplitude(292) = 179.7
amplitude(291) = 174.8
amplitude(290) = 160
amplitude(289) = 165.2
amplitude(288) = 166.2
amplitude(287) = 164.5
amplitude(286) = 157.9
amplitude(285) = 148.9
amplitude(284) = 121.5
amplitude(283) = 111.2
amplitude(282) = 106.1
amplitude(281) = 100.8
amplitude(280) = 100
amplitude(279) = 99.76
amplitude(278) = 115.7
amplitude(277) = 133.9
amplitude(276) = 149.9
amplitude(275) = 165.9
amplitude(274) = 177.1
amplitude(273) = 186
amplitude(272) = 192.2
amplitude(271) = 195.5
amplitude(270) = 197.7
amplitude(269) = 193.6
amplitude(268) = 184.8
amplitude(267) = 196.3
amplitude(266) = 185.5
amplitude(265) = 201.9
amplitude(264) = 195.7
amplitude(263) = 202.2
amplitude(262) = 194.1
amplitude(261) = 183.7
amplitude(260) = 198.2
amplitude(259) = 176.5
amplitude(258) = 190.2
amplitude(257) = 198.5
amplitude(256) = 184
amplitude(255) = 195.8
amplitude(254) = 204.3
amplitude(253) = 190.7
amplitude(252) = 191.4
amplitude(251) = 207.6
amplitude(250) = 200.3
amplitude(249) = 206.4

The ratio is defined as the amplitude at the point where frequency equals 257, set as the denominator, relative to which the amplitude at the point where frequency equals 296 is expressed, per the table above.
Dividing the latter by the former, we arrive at 0.91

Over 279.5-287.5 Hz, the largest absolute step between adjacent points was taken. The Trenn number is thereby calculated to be 27.4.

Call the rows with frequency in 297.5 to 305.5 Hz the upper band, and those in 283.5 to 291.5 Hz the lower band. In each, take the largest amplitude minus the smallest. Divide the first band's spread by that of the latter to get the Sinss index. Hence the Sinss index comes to 0.41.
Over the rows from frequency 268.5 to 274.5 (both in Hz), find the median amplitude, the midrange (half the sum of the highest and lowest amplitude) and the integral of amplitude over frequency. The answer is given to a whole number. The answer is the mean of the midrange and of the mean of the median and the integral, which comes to 427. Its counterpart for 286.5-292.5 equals 379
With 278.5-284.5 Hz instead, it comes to 241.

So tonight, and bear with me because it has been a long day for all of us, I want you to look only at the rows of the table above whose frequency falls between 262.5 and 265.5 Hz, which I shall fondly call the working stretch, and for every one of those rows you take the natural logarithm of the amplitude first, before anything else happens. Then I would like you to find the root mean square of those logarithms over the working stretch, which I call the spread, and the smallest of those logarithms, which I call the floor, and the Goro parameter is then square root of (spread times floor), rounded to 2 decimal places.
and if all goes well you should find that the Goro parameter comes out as 5.29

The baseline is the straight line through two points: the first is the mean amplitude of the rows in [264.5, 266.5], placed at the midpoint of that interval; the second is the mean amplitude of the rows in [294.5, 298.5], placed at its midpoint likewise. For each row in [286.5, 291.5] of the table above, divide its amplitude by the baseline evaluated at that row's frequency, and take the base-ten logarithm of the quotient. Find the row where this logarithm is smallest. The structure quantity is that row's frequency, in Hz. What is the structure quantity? 290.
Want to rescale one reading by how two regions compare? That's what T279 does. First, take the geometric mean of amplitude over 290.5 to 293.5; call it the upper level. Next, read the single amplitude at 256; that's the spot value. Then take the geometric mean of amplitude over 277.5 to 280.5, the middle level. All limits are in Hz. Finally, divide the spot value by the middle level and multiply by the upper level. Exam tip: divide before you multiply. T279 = 307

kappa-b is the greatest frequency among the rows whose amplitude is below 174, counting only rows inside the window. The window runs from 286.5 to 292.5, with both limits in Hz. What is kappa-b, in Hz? 290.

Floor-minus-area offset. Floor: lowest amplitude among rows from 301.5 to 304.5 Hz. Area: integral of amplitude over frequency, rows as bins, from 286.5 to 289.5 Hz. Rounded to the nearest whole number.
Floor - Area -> -330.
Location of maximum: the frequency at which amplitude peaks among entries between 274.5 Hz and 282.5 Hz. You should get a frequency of 275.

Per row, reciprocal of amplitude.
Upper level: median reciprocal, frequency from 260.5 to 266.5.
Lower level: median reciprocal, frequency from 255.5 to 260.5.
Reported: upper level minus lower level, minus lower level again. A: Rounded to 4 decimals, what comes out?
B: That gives -0.0054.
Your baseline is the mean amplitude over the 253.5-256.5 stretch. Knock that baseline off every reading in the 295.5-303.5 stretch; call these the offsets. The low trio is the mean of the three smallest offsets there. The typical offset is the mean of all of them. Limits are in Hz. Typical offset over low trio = 0.7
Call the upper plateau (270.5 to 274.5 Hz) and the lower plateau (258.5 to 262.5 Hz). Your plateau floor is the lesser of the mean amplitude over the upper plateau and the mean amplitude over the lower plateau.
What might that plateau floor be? 188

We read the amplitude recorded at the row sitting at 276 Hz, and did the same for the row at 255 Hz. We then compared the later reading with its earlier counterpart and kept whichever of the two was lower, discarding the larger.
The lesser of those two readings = 150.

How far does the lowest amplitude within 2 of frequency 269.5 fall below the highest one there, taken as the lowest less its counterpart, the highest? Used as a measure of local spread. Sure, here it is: -13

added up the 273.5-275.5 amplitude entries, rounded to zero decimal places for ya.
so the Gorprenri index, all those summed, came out 343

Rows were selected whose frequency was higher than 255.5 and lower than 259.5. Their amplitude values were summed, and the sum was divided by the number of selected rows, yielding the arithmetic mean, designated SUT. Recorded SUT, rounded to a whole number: 187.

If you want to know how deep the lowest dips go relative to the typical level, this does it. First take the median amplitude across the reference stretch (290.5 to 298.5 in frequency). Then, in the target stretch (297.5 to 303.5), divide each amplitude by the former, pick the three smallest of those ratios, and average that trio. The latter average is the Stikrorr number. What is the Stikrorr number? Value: 0.96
